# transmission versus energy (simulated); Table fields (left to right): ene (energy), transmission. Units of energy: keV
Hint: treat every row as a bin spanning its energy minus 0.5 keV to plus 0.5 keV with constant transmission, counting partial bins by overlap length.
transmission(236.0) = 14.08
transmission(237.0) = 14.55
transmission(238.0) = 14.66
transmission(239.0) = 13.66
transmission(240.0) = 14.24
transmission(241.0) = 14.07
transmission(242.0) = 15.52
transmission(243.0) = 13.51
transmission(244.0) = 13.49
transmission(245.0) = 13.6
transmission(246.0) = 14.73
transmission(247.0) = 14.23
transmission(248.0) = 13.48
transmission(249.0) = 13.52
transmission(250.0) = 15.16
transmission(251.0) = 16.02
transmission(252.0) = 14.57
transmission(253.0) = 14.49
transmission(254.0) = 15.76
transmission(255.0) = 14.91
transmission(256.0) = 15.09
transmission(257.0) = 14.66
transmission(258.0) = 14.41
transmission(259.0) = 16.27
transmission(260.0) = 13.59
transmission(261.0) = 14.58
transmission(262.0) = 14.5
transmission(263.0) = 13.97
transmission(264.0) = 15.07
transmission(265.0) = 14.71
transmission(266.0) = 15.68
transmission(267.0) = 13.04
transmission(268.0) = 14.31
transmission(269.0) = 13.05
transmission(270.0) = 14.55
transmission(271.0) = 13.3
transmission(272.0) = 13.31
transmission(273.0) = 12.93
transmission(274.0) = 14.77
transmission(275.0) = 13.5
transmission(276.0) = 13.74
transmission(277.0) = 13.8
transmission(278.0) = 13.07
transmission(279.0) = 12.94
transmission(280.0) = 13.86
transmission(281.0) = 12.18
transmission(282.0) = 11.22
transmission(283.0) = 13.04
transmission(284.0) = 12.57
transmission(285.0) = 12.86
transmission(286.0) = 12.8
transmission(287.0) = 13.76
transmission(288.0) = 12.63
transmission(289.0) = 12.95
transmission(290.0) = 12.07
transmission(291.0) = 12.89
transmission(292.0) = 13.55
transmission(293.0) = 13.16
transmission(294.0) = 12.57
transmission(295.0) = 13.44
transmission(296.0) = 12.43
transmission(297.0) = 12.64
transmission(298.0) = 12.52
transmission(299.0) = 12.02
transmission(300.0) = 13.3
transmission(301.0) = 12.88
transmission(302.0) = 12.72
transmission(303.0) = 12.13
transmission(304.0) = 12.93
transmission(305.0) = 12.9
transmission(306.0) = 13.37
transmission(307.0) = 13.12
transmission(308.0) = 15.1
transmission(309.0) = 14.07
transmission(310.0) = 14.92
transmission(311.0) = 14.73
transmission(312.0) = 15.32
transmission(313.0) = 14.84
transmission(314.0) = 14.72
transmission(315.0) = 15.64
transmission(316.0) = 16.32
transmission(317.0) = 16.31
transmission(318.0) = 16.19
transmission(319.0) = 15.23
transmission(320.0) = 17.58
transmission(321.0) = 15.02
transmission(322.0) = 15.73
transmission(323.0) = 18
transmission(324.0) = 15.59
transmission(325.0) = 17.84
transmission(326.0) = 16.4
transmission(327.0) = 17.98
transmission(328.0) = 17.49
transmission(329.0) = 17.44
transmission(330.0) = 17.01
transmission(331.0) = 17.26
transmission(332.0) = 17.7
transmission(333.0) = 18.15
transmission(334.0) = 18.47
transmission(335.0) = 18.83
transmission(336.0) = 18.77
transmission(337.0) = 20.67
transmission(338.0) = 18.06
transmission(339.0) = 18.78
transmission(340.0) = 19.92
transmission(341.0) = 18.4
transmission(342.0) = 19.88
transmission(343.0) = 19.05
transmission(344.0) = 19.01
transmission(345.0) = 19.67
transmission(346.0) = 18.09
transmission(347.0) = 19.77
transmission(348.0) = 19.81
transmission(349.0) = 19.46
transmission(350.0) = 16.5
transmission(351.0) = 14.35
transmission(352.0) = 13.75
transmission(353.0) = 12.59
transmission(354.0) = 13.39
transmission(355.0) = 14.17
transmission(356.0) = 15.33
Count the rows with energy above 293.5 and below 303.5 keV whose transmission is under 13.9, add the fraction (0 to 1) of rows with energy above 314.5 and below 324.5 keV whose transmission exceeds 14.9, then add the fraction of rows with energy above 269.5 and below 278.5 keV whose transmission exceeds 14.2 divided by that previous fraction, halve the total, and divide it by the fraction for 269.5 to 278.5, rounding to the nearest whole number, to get 25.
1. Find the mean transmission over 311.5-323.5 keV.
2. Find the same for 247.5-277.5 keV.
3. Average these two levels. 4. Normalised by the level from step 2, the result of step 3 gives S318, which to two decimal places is 1.05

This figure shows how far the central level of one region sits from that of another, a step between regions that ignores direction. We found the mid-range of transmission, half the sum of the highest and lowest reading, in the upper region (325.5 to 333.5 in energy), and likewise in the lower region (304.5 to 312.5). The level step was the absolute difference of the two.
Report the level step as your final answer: 3.2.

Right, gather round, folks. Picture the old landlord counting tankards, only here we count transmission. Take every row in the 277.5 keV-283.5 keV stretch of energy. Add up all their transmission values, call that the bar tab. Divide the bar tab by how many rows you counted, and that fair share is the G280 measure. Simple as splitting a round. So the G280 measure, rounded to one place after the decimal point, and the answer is 12.7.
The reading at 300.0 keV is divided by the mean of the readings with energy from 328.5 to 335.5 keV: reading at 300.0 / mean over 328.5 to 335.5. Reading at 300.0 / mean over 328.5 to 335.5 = 0.75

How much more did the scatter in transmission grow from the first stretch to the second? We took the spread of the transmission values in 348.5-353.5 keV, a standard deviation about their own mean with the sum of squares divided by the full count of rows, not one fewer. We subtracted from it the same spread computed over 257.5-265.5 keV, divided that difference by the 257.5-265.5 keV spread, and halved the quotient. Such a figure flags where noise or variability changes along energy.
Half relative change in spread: 1.12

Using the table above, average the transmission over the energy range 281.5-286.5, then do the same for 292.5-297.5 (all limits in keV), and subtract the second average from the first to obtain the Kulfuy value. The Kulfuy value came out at 0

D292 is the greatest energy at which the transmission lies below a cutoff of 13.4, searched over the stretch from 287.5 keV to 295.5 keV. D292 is 294.0 keV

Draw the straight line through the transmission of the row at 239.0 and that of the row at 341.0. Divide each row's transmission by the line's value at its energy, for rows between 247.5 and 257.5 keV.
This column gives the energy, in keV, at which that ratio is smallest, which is 249.0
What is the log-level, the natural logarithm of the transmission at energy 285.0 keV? 2.55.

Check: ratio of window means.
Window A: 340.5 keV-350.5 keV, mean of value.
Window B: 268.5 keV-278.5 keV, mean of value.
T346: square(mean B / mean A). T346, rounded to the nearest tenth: 0.5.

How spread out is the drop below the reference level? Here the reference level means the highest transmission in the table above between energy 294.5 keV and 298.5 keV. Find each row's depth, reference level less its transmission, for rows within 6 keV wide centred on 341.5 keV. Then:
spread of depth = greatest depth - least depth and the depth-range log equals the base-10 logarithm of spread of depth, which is 0.18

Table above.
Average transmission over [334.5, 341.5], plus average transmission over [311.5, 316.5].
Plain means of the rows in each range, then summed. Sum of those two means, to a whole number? 34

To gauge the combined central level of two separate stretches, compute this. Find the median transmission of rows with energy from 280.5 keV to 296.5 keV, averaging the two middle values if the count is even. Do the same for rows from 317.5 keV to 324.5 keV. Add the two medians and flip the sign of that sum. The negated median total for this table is -29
